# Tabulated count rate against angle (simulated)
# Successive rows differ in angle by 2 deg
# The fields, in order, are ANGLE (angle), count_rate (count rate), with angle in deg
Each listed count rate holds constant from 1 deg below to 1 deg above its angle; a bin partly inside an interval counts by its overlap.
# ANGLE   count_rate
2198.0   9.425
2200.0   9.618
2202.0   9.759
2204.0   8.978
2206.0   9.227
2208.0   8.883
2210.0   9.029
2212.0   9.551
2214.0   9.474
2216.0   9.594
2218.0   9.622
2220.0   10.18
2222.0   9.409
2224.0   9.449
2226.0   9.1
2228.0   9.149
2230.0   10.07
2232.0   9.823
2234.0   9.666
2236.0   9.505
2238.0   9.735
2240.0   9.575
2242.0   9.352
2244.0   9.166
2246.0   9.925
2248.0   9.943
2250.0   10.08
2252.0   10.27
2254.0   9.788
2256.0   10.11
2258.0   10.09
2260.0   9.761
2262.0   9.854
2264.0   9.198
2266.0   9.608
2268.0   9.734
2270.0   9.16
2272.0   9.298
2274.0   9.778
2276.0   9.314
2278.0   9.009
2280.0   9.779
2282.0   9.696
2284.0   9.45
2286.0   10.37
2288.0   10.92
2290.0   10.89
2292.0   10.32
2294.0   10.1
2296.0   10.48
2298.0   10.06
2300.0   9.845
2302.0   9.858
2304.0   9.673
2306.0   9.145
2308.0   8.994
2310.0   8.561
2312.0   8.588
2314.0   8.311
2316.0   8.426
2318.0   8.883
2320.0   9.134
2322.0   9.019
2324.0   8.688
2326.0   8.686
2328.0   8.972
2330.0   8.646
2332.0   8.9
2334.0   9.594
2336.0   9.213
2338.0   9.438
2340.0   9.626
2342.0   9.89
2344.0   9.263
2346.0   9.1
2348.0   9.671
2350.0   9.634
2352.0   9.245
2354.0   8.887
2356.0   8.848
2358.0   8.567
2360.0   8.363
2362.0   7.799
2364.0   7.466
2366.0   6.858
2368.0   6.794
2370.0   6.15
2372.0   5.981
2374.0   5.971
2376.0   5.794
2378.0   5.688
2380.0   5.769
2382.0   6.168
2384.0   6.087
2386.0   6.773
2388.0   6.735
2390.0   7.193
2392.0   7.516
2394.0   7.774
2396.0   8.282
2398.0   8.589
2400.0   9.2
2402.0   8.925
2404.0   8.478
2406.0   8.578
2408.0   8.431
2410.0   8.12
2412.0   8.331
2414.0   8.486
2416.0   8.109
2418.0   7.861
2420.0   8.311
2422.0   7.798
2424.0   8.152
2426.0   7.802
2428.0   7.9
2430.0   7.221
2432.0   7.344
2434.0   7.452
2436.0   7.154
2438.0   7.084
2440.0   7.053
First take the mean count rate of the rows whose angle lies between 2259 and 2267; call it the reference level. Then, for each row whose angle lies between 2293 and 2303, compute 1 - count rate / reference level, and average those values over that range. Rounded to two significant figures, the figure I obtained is -0.048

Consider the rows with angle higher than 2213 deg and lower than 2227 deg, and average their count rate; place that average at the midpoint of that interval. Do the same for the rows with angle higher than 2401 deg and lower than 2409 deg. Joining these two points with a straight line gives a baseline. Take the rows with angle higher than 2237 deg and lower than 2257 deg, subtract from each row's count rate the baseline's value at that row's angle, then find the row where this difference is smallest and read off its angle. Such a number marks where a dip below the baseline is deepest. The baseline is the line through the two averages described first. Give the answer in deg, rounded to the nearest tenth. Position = 2244.0 deg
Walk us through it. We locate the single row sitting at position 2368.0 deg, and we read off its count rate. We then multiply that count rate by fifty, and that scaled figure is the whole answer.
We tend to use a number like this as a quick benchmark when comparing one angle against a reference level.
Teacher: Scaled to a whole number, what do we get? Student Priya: 340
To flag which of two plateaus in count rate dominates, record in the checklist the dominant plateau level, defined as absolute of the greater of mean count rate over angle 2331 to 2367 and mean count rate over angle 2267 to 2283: 9.5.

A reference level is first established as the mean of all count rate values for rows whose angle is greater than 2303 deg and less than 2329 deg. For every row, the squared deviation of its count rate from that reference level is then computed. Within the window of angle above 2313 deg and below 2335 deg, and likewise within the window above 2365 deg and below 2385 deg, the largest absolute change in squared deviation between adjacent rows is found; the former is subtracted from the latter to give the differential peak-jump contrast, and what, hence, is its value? 2.5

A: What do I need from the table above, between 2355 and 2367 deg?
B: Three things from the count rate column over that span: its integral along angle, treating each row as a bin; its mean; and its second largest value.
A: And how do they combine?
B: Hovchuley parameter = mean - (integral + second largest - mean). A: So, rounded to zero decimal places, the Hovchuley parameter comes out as -88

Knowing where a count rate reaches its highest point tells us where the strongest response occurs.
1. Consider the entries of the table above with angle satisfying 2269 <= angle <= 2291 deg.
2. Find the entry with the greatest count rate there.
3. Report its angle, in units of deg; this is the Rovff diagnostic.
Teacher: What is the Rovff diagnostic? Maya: 2288.0 deg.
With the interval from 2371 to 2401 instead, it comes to 2400.0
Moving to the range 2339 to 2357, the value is 2342.0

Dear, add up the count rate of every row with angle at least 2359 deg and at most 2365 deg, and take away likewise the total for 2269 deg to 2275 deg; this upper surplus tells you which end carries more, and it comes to -4.6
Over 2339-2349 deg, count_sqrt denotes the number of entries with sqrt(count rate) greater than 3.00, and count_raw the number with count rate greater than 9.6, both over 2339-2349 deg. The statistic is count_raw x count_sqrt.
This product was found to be 15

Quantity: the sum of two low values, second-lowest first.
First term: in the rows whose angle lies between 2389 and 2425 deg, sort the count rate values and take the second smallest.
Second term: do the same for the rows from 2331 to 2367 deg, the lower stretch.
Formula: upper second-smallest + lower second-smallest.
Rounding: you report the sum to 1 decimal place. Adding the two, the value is 15.0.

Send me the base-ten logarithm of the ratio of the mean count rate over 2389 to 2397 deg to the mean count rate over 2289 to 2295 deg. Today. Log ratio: -0.13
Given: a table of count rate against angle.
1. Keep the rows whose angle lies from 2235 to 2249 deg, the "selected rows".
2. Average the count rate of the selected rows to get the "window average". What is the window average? 9.6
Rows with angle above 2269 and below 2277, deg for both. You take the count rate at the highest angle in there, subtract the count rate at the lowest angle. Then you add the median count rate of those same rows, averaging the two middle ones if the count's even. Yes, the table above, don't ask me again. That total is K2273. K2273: 9.5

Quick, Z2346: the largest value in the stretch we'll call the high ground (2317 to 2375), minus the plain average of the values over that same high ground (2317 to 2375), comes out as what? 1.4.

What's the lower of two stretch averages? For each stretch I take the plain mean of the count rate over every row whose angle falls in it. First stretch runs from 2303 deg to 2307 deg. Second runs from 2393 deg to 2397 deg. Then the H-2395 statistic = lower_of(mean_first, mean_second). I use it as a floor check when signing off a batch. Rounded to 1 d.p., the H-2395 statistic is 8.0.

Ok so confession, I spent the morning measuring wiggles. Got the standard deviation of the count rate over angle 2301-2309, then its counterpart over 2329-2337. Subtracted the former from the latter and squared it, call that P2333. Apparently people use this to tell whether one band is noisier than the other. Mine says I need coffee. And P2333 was 0.000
